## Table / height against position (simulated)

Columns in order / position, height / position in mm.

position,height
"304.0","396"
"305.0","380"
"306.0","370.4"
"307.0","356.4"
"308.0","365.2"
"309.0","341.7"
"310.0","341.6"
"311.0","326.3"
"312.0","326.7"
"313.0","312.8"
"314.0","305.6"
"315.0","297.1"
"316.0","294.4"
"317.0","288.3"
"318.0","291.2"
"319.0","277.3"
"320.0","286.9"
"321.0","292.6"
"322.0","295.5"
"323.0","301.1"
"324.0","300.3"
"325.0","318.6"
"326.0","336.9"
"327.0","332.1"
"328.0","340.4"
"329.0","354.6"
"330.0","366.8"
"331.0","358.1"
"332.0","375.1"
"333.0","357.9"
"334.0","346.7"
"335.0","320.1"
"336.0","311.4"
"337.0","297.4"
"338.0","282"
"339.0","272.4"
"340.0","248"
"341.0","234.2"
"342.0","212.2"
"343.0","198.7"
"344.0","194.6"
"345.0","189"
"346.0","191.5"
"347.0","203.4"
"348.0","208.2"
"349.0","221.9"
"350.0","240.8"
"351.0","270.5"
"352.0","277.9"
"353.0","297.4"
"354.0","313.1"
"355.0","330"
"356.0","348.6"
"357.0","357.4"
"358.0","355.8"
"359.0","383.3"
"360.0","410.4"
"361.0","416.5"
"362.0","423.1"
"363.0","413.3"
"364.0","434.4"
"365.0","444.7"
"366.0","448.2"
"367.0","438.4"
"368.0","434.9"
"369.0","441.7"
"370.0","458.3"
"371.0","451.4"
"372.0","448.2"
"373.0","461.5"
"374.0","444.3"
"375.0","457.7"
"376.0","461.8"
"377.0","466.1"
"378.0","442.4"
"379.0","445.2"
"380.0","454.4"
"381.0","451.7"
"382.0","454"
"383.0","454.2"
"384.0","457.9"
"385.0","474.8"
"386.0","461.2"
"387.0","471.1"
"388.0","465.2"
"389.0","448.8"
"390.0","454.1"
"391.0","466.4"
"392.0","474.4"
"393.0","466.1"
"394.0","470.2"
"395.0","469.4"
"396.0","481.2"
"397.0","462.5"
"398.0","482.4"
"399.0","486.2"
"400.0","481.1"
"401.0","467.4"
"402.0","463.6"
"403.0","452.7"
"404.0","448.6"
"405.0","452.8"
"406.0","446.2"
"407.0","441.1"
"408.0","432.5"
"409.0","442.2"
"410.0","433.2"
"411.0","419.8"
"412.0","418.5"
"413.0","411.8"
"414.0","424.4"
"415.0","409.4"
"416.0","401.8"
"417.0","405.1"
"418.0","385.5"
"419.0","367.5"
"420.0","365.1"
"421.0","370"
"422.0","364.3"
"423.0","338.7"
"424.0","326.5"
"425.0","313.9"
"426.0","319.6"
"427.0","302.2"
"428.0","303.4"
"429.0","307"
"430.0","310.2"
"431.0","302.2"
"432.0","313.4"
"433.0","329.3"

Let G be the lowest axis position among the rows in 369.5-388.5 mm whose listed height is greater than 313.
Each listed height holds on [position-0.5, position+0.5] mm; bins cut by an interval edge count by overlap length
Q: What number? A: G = 370.0 mm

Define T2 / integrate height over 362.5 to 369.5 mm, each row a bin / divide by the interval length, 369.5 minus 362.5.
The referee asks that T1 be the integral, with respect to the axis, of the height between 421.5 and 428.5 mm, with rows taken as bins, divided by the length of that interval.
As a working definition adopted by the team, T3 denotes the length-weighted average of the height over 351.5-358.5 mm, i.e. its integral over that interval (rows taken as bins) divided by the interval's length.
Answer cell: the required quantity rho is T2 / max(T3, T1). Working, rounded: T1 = 324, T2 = 437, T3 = 326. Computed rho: 1.34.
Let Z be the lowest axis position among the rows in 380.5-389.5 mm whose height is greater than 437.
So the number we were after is 381.0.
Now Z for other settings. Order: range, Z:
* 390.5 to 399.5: 391.0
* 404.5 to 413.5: 405.0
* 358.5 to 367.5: 365.0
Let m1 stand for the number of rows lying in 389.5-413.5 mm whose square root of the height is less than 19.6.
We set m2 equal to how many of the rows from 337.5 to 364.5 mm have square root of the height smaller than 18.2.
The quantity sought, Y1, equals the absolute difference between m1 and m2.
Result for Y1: 18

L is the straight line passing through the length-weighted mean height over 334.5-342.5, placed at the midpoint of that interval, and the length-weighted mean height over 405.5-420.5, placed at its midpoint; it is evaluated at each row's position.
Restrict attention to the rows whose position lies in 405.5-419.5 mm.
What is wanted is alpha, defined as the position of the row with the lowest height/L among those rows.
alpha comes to 419.0 mm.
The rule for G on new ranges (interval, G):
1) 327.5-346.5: 328.0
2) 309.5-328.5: 310.0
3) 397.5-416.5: 398.0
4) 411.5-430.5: 412.0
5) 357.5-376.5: 358.0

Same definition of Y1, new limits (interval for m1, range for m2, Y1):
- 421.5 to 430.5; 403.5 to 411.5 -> 9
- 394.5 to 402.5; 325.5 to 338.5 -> 4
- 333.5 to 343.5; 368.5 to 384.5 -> 10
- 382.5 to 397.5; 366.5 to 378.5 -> 0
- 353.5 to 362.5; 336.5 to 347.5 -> 5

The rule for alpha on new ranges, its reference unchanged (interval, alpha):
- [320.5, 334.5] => 321.0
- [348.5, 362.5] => 349.0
